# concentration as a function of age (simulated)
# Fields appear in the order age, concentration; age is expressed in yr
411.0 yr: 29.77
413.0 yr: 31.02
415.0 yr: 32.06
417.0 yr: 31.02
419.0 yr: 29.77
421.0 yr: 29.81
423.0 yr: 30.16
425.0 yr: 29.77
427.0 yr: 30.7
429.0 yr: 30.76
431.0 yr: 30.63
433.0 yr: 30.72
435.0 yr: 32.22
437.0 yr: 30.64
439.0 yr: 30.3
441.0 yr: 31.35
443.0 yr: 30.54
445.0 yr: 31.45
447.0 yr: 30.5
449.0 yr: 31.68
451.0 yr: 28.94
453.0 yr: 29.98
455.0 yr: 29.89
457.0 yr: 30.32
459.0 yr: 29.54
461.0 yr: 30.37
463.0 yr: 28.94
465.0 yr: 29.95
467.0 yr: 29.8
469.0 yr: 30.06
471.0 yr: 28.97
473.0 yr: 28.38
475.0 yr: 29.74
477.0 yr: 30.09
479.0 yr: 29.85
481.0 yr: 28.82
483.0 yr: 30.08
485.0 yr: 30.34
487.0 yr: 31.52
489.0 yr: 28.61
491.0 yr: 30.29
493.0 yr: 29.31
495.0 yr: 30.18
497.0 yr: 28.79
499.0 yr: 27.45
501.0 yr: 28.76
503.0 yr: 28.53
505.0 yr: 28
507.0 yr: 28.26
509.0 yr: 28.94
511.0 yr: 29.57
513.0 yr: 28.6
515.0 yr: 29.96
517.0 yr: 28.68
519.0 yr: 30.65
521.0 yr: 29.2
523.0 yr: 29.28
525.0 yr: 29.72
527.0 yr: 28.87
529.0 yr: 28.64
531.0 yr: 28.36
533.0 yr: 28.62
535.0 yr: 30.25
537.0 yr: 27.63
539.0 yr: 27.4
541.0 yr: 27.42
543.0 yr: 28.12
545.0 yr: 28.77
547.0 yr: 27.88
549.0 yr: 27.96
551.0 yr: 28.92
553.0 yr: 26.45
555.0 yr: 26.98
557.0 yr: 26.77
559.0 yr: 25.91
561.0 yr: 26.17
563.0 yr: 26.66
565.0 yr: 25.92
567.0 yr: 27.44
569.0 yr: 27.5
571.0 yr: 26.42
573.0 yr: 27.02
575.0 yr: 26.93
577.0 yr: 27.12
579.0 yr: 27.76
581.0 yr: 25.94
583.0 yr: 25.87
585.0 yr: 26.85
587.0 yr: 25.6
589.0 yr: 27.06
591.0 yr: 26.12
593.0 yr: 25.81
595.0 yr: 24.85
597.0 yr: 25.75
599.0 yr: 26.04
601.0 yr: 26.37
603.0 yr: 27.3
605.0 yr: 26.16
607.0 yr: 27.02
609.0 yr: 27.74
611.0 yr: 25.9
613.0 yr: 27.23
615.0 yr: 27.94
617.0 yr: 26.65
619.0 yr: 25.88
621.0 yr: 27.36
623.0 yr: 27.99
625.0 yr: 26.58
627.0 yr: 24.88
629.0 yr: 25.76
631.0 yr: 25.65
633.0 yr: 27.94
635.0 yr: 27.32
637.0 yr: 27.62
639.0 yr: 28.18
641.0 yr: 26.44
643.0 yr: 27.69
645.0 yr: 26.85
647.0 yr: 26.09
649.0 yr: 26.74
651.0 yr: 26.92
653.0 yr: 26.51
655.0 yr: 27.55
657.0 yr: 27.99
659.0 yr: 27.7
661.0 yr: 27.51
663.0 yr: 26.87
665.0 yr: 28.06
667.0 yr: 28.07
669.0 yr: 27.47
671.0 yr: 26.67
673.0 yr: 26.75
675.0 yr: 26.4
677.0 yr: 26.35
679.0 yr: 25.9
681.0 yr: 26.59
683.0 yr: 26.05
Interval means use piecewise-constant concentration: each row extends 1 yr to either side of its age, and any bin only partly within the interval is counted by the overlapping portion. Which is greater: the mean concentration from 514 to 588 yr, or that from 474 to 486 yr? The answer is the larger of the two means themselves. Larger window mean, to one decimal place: 29.8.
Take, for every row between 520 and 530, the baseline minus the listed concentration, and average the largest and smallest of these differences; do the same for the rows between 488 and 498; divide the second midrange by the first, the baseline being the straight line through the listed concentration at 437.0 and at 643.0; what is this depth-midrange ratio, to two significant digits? 2.5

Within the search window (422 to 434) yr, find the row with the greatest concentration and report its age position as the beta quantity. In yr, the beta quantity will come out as 429.0 yr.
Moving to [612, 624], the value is 623.0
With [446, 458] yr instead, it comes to 449.0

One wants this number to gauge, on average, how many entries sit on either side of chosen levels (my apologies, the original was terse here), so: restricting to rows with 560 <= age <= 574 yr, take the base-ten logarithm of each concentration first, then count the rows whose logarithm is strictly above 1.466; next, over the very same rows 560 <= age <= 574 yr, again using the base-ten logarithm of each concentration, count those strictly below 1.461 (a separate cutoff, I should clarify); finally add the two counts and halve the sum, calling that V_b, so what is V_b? 3.50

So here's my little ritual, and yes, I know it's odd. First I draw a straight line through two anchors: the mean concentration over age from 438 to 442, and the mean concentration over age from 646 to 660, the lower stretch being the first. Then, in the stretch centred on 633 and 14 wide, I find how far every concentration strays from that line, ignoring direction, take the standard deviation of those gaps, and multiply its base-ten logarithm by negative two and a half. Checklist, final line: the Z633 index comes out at 0.1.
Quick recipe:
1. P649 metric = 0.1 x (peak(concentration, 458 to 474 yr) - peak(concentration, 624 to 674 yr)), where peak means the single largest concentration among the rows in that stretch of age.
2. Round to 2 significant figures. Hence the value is 0.22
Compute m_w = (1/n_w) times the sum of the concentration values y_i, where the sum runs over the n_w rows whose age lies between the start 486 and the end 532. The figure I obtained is 29.1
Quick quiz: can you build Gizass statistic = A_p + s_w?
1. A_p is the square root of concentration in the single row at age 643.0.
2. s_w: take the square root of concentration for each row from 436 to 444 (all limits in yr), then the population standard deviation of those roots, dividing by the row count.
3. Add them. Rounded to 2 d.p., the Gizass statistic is 5.30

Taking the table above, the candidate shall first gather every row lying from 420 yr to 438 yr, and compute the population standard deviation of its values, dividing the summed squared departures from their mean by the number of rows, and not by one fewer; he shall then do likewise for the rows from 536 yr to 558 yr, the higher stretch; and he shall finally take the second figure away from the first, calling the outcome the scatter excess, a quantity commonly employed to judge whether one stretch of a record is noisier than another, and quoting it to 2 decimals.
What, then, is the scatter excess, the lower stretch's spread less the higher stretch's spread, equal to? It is -0.06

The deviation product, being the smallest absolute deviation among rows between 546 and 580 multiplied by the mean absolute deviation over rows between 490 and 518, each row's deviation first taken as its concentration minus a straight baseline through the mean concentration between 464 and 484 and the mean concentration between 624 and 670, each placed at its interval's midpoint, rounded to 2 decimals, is 0.19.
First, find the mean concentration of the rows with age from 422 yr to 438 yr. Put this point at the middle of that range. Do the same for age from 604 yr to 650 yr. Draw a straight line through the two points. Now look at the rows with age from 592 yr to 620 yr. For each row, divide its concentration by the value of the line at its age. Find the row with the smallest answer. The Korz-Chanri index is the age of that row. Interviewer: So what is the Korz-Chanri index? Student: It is 595.0 yr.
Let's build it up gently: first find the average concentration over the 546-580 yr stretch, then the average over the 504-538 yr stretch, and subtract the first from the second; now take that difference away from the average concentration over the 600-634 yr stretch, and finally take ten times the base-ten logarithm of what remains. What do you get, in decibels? 13.9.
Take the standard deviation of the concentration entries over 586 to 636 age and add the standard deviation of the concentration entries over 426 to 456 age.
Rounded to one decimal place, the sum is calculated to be 1.7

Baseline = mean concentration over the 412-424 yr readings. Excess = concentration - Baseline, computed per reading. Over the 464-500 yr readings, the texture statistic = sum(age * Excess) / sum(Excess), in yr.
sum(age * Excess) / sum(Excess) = 483.7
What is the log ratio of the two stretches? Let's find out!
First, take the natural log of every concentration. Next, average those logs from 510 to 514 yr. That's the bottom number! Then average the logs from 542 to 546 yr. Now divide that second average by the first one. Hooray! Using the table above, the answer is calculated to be 0.99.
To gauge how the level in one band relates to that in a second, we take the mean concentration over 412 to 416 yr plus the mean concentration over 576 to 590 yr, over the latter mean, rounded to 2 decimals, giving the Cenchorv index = 2.19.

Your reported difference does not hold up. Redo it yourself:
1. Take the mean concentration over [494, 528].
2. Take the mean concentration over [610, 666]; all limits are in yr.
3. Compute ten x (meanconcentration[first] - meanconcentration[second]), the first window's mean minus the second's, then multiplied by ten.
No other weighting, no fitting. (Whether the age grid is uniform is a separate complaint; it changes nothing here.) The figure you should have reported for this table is 20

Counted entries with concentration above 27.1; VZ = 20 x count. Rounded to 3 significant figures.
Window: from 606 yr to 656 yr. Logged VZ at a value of 220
